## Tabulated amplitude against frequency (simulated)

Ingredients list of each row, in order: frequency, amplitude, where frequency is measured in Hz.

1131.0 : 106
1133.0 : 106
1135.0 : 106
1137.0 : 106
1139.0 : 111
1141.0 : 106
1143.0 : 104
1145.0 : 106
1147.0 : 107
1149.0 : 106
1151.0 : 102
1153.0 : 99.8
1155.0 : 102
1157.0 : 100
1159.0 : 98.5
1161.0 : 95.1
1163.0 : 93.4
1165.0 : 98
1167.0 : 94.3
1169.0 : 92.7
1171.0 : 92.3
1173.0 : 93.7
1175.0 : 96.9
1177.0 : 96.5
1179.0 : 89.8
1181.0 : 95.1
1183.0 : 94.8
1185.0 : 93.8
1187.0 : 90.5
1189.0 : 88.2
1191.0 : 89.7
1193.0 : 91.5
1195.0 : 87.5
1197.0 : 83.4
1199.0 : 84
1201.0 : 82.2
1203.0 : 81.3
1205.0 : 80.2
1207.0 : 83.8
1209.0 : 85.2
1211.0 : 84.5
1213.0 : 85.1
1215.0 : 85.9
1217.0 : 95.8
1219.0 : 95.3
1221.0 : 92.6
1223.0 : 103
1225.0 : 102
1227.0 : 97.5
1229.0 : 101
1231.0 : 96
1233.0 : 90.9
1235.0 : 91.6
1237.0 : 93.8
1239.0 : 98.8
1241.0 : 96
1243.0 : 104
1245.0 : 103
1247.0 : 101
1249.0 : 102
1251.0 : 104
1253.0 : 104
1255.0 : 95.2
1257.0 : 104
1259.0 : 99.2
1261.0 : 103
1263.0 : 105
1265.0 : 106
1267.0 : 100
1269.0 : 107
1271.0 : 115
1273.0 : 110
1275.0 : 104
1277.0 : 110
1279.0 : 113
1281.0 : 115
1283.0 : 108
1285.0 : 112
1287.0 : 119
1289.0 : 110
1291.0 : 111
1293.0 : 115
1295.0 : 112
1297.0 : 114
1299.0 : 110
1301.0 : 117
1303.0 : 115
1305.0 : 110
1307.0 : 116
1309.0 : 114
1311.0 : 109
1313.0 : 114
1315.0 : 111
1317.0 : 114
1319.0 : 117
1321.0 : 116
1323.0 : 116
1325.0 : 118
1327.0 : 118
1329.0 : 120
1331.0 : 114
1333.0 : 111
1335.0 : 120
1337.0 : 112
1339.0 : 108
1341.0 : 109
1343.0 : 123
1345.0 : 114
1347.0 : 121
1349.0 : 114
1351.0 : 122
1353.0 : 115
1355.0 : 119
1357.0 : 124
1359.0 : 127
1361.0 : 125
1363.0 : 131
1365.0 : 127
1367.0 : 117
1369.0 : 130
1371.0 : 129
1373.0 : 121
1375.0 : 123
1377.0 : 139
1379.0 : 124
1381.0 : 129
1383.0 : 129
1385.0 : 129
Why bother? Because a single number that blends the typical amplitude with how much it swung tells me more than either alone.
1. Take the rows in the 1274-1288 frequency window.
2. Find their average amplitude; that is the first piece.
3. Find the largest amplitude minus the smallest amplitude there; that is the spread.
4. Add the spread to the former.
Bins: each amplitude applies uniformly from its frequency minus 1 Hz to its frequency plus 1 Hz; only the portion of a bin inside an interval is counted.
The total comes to 127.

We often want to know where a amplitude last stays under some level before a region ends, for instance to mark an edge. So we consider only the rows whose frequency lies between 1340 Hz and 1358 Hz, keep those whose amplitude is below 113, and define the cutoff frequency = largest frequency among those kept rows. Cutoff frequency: 1341.0 Hz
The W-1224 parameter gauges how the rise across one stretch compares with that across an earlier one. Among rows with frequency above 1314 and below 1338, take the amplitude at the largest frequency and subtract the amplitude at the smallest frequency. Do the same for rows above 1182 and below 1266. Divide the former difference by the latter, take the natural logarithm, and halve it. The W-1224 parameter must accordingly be -1.2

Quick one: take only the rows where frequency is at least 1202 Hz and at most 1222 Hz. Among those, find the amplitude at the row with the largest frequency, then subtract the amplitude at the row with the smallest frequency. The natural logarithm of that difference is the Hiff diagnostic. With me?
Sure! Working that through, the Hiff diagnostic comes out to 2.4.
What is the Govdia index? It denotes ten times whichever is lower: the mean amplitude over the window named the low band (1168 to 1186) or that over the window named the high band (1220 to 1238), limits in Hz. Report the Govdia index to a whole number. 940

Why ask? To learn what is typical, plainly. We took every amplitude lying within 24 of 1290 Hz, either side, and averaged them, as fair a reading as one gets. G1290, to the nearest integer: 112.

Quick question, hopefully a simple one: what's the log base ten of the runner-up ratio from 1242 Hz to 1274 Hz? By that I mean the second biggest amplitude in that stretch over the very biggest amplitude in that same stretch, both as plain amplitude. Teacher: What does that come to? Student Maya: -0.019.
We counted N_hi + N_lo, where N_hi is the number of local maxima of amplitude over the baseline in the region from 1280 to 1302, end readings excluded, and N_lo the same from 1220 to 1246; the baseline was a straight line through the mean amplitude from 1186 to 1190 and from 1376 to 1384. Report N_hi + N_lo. 7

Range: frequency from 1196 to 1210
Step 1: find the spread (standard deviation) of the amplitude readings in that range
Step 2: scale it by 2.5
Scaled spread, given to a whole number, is 4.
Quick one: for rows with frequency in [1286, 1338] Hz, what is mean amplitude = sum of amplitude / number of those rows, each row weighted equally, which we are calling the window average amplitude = 114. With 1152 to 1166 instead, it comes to 98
